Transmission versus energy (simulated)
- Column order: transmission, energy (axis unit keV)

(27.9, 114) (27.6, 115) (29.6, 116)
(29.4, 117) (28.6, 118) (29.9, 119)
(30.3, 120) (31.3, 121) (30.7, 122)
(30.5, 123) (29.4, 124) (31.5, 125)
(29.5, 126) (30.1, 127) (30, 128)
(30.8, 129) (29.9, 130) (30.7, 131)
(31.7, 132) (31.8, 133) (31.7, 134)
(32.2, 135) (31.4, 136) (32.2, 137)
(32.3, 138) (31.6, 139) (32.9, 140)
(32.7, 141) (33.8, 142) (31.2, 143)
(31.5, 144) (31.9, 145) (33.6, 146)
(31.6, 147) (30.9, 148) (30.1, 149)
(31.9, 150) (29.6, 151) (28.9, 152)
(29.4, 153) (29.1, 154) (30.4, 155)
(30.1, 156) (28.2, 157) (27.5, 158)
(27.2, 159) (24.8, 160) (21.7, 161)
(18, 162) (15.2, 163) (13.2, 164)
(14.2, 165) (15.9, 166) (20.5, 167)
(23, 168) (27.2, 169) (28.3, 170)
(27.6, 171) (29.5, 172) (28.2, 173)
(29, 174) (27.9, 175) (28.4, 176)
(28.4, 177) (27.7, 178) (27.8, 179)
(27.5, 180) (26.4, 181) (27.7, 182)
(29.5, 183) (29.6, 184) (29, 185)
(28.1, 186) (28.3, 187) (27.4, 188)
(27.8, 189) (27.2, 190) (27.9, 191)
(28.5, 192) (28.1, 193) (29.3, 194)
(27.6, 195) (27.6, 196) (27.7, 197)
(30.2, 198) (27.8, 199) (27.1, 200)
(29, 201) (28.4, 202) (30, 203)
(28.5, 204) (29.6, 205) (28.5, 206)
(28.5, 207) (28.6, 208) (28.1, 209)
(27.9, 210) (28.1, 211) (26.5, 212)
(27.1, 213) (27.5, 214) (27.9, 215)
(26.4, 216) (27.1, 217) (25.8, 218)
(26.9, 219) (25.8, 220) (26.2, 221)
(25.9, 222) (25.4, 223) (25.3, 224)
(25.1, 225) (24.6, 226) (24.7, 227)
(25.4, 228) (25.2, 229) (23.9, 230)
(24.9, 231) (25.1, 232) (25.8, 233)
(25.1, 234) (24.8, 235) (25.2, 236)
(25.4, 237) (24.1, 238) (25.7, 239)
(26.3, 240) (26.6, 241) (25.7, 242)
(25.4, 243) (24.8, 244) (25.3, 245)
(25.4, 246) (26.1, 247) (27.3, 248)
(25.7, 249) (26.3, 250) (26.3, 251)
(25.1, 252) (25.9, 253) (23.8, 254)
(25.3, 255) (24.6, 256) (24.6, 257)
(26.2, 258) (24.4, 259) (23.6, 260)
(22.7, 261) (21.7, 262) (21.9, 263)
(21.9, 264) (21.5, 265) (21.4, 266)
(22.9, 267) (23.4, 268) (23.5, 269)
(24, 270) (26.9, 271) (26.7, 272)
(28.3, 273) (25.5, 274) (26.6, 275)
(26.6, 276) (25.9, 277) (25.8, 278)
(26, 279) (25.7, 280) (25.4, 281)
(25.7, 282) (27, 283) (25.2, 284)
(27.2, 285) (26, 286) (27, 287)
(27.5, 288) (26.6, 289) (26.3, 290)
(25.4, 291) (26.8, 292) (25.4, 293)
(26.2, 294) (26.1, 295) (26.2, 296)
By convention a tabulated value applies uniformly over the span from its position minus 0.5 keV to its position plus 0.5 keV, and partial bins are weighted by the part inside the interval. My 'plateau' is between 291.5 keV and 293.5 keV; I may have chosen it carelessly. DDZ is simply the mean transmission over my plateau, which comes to 26.1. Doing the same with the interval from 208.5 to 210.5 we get 28.0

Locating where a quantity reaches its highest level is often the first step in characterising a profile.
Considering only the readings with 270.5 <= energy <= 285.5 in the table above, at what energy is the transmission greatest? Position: 273 keV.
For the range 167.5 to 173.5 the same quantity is 172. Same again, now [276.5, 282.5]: 279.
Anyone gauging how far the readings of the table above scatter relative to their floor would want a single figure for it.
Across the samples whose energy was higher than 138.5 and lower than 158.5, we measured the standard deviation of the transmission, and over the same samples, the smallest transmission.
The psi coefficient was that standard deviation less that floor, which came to -26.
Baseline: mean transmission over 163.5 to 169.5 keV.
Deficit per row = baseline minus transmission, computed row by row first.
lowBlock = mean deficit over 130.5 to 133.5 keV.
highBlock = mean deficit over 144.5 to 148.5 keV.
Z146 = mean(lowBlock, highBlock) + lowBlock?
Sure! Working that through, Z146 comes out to -25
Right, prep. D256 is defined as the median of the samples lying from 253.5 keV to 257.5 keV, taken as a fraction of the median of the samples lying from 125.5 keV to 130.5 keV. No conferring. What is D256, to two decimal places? 0.82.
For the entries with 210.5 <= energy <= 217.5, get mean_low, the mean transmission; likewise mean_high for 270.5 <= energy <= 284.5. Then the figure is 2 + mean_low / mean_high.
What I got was 3.04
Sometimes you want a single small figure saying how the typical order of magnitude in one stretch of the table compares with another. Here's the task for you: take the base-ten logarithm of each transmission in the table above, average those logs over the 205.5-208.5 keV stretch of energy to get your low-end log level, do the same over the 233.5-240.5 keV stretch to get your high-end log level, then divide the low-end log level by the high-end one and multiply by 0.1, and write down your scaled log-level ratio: 0.104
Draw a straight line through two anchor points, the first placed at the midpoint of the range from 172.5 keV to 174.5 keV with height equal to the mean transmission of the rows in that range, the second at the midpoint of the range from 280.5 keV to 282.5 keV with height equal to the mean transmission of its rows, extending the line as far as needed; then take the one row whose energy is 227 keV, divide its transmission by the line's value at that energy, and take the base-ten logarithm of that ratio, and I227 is -0.040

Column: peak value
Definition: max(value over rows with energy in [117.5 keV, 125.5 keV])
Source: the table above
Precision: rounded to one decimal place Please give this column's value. 31.5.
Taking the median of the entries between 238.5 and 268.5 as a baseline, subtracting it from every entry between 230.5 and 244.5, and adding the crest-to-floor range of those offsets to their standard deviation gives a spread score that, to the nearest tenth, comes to 3.1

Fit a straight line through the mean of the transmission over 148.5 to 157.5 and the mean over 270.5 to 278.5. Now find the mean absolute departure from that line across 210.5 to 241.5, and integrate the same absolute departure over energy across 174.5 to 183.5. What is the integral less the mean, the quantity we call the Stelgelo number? 9.3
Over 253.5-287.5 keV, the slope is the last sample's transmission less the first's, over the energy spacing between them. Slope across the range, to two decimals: 0.10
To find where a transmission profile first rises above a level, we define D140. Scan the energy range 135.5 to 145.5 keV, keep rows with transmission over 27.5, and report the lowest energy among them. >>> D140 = 136 keV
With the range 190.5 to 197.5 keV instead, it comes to 191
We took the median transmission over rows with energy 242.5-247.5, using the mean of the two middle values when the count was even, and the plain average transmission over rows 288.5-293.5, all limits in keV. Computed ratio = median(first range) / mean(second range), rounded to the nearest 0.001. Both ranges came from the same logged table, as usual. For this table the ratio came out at 0.973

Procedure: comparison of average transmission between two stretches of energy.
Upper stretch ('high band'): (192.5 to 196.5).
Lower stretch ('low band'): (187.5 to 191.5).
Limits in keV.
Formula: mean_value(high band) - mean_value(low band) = 0.6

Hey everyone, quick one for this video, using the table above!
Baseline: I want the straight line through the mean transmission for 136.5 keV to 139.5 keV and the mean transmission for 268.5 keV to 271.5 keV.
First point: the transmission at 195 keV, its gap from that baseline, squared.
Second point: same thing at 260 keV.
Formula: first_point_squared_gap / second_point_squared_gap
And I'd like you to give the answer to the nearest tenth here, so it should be 0.6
